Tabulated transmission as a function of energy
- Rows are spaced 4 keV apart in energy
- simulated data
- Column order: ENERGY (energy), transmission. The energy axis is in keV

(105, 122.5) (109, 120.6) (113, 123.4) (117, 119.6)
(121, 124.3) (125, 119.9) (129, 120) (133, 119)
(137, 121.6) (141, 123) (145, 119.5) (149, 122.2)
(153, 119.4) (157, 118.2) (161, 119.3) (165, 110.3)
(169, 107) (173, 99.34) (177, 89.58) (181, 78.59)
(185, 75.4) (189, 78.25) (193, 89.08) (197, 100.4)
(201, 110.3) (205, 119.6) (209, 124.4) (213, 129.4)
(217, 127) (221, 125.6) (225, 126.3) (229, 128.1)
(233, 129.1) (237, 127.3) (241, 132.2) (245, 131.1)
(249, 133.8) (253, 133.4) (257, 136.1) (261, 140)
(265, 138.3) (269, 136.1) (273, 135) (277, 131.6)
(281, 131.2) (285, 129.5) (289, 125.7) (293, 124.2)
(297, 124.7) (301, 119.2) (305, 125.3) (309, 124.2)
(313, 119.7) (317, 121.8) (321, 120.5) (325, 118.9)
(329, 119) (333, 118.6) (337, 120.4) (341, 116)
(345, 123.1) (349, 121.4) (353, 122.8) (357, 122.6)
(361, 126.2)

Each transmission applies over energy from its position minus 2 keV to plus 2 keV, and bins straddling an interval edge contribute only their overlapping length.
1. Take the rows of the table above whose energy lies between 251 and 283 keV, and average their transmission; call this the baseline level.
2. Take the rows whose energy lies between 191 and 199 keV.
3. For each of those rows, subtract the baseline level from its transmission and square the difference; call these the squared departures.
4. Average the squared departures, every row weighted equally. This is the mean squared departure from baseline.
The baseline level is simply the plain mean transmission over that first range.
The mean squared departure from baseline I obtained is 1670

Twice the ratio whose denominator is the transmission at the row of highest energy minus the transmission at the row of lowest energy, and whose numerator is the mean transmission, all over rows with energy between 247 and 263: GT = 44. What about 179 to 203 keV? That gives 6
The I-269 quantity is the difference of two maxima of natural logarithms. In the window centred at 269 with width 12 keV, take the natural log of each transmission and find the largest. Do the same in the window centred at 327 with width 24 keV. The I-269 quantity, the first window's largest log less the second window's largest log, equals 0.13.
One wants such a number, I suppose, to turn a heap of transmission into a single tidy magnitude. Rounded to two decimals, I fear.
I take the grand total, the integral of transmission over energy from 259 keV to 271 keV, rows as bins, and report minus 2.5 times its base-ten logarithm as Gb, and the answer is -8.05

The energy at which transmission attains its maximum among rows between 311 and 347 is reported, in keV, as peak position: 345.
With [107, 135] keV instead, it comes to 121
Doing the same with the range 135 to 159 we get 141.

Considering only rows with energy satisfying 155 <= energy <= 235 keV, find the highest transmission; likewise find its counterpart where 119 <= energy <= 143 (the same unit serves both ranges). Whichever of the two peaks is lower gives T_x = 124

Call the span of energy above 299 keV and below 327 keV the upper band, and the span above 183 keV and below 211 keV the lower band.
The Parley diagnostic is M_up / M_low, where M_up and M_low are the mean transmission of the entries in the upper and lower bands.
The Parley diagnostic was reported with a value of 1.22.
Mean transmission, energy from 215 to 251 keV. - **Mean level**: 129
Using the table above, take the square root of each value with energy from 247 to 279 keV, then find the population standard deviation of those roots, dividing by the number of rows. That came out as 0.11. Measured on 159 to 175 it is 0.34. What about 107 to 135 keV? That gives 0.09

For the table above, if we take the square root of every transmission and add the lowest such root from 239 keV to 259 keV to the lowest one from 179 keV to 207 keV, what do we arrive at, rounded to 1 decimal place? 20.1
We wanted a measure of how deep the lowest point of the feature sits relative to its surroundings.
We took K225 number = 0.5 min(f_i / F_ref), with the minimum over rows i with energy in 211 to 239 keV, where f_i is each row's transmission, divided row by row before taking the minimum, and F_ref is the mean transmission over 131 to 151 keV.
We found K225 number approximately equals 0.52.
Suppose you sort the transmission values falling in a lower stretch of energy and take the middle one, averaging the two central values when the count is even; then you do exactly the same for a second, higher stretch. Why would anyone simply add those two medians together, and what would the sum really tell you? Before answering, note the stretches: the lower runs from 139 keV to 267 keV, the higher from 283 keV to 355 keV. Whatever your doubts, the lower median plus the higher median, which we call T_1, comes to 244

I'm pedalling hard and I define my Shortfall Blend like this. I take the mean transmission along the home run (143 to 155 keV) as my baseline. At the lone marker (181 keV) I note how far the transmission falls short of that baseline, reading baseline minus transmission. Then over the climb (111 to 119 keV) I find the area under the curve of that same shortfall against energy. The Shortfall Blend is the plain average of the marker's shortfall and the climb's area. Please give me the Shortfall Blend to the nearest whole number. 16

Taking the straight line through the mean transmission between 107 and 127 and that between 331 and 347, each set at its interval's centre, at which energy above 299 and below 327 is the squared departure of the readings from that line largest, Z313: 305 keV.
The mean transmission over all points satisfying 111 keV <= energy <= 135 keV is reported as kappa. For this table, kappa 121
